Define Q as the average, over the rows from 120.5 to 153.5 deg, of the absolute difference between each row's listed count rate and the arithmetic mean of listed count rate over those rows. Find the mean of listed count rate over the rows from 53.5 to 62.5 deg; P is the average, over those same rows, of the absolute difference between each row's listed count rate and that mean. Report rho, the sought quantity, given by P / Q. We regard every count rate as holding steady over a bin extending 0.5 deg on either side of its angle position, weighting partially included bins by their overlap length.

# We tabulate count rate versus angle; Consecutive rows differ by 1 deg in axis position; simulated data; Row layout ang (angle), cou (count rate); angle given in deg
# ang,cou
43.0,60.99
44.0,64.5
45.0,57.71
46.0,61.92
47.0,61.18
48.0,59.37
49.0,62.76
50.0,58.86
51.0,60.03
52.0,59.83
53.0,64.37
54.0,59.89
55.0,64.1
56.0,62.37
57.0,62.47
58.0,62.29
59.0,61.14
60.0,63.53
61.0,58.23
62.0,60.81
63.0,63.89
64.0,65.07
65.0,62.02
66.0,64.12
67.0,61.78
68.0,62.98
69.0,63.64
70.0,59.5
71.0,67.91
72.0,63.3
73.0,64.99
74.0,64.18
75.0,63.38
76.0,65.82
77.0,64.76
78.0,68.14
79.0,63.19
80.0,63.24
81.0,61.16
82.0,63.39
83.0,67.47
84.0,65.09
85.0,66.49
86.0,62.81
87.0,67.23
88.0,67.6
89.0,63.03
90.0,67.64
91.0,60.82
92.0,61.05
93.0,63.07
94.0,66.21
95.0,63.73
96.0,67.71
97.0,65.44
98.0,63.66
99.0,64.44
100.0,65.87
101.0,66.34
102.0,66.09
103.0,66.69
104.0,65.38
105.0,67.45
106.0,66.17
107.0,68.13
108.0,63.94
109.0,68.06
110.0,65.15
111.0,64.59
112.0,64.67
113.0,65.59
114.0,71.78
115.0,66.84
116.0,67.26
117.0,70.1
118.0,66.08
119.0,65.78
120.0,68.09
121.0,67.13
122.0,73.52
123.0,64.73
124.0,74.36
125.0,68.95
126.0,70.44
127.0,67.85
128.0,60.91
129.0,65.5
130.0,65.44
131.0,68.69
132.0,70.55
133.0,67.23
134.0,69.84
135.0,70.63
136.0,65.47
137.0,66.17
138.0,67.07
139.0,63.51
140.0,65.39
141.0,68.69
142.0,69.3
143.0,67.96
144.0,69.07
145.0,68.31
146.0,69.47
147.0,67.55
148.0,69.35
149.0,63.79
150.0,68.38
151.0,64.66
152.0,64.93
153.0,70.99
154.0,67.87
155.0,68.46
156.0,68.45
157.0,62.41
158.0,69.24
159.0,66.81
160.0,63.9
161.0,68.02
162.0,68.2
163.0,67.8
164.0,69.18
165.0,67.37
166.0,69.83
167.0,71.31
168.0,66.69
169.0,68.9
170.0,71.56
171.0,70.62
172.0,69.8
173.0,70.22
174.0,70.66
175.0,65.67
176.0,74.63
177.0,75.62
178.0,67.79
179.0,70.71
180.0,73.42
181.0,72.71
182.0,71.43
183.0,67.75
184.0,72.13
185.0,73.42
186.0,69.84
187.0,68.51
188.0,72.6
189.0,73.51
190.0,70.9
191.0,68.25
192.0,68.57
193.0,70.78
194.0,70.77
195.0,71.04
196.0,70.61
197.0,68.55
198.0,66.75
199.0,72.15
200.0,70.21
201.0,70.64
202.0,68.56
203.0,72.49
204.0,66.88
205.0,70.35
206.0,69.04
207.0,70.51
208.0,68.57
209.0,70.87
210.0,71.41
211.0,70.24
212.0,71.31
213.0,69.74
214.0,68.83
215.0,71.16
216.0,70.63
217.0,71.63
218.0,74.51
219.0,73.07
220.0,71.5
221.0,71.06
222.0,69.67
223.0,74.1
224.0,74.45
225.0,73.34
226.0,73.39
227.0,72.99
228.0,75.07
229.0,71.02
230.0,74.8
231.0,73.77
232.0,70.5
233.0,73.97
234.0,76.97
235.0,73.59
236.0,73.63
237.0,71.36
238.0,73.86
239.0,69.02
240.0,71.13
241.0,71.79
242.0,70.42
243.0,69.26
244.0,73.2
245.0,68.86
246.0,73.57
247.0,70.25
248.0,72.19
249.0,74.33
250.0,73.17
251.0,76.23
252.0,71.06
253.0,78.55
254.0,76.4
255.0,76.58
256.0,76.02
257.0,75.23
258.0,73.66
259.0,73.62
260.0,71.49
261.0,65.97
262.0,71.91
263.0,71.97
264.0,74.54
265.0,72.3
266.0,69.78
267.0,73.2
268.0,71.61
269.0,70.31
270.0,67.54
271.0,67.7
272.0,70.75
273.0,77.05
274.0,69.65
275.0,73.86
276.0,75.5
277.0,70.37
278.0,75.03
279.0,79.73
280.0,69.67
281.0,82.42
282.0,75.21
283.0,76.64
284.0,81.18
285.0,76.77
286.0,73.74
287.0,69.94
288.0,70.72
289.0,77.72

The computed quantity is 0.65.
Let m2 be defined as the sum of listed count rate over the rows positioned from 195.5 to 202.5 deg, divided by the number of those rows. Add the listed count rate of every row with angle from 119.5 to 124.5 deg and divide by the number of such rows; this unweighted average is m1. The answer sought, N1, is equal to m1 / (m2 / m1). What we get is 69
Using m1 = 69.6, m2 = 69.6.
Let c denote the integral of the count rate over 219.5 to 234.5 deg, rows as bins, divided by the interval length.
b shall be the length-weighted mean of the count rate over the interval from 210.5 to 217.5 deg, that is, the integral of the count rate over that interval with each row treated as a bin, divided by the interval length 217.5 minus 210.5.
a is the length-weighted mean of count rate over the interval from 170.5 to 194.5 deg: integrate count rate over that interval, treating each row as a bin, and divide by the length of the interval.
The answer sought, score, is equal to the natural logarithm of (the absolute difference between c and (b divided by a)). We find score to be 4.28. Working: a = 71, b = 71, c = 73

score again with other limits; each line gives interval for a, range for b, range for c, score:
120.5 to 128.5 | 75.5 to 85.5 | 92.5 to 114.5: 4.17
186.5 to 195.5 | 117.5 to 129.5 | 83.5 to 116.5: 4.17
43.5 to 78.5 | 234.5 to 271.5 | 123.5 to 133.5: 4.20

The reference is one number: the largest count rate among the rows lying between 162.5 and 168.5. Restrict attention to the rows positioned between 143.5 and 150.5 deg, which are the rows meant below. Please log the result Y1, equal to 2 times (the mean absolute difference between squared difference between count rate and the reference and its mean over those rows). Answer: 24.1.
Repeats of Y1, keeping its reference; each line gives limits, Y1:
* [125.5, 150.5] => 36.0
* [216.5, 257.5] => 15.2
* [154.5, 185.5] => 21.0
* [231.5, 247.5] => 7.8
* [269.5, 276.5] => 15.9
